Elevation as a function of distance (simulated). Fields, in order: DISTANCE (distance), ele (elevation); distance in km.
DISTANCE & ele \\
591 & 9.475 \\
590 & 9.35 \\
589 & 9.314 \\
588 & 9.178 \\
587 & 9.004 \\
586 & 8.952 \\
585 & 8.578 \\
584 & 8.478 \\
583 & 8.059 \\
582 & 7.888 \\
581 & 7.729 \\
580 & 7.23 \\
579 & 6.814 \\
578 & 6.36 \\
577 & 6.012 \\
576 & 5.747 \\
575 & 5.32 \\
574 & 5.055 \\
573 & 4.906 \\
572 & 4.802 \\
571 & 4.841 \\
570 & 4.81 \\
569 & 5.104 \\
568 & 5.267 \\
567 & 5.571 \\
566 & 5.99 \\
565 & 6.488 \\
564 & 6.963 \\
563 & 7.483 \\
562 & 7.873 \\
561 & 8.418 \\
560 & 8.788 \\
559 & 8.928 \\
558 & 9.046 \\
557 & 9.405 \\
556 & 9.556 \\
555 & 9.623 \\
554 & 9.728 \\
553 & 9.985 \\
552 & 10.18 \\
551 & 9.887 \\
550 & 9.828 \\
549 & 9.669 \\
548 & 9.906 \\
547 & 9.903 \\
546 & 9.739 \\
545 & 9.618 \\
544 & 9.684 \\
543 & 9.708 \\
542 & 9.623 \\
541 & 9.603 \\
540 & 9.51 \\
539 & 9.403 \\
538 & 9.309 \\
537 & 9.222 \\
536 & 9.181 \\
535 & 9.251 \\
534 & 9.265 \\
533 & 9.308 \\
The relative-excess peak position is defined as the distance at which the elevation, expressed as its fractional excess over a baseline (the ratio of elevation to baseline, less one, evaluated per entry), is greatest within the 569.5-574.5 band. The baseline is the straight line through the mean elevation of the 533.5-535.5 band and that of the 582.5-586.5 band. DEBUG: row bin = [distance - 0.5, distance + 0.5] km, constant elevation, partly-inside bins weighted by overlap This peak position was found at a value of 574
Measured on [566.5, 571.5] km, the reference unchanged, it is 567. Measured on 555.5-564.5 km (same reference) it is 556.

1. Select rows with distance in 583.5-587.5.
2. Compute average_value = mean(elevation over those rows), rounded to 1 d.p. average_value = 8.8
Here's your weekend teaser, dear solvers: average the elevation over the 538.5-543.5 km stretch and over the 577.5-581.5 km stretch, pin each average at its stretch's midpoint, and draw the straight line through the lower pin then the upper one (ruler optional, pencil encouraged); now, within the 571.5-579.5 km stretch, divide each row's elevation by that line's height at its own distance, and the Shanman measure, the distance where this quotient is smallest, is 572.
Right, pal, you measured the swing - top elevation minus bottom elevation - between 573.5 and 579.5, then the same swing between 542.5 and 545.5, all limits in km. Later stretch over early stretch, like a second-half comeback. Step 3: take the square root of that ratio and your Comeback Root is 4.4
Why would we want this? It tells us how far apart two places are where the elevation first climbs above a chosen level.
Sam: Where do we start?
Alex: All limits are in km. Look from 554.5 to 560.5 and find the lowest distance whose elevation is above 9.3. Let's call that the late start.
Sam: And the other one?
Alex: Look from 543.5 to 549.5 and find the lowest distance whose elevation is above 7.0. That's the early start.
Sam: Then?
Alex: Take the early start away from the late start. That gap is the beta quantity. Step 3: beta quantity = 11 km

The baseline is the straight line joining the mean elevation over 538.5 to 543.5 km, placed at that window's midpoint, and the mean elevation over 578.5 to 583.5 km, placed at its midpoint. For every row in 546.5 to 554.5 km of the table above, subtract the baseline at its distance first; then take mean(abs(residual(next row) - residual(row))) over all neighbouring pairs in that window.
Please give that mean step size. 0.18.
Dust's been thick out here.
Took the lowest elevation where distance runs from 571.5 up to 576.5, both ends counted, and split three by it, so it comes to 0.625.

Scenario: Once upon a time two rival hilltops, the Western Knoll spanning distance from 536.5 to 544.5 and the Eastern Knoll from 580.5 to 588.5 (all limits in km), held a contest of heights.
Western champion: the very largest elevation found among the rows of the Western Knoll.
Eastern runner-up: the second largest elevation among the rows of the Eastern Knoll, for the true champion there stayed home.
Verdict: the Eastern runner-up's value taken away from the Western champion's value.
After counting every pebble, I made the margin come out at 0.7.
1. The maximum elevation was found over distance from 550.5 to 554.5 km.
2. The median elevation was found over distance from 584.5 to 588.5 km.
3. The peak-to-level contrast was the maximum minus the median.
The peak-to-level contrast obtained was 1.2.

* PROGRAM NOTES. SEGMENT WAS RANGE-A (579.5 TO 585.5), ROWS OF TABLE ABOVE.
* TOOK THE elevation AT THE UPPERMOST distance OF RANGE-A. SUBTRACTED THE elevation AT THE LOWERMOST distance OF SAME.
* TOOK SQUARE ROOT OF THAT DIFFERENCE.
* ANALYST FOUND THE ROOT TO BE 1.16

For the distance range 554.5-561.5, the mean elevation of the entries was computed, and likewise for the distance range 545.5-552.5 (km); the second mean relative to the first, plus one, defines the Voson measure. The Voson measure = 2.08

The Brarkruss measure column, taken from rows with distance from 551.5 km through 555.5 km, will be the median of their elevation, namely 9.9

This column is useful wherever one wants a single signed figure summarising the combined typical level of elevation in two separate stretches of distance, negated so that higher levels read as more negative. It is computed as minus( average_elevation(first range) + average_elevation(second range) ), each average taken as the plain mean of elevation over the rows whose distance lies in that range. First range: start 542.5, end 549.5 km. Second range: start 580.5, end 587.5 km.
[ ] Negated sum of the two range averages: -18.1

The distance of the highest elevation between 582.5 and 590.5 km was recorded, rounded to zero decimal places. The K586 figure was 590 km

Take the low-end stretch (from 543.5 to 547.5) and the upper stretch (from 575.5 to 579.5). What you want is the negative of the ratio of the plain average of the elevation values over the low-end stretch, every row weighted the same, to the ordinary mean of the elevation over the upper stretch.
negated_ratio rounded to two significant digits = -1.6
